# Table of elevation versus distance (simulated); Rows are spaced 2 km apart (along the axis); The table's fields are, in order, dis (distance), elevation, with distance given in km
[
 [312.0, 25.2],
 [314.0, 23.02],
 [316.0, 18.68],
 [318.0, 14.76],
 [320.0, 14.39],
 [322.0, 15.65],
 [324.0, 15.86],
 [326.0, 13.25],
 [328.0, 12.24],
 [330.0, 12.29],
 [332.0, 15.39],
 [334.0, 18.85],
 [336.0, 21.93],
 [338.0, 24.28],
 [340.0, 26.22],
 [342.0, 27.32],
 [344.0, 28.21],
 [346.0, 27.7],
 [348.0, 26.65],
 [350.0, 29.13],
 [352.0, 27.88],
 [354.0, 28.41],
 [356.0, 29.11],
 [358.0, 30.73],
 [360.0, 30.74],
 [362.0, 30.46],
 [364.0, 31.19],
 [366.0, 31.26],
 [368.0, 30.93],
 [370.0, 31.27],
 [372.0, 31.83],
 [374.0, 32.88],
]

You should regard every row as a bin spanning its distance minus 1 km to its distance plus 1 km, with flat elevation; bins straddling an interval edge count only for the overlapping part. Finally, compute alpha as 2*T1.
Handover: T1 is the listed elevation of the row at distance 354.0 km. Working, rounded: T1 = 28.41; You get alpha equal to 57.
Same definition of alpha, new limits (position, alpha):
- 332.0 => 31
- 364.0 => 62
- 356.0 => 58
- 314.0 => 46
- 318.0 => 30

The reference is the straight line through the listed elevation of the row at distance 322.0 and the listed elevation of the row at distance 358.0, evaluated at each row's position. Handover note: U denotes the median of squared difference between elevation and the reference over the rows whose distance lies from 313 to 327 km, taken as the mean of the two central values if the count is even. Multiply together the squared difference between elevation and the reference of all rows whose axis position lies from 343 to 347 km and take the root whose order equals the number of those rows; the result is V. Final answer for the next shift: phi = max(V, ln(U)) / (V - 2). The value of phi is 1.4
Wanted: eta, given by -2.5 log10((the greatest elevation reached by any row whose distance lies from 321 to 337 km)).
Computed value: -3.4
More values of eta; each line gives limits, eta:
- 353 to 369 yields -3.7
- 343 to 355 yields -3.7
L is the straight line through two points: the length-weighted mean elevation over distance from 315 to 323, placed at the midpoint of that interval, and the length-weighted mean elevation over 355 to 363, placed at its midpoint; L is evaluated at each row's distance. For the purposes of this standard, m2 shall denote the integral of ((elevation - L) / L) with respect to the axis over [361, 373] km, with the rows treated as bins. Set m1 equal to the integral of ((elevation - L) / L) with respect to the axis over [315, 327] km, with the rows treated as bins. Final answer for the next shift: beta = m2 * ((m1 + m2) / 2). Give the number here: 0.50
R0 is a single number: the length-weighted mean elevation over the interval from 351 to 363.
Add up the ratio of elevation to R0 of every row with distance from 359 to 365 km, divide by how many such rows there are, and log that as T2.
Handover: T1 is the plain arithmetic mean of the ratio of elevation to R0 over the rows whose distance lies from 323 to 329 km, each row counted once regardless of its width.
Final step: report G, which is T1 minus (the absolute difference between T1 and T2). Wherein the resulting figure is -0.1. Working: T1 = 0.47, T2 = 1.04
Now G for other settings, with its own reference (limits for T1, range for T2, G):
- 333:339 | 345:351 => 0.5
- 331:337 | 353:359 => 0.3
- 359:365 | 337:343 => 0.9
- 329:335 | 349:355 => 0.1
